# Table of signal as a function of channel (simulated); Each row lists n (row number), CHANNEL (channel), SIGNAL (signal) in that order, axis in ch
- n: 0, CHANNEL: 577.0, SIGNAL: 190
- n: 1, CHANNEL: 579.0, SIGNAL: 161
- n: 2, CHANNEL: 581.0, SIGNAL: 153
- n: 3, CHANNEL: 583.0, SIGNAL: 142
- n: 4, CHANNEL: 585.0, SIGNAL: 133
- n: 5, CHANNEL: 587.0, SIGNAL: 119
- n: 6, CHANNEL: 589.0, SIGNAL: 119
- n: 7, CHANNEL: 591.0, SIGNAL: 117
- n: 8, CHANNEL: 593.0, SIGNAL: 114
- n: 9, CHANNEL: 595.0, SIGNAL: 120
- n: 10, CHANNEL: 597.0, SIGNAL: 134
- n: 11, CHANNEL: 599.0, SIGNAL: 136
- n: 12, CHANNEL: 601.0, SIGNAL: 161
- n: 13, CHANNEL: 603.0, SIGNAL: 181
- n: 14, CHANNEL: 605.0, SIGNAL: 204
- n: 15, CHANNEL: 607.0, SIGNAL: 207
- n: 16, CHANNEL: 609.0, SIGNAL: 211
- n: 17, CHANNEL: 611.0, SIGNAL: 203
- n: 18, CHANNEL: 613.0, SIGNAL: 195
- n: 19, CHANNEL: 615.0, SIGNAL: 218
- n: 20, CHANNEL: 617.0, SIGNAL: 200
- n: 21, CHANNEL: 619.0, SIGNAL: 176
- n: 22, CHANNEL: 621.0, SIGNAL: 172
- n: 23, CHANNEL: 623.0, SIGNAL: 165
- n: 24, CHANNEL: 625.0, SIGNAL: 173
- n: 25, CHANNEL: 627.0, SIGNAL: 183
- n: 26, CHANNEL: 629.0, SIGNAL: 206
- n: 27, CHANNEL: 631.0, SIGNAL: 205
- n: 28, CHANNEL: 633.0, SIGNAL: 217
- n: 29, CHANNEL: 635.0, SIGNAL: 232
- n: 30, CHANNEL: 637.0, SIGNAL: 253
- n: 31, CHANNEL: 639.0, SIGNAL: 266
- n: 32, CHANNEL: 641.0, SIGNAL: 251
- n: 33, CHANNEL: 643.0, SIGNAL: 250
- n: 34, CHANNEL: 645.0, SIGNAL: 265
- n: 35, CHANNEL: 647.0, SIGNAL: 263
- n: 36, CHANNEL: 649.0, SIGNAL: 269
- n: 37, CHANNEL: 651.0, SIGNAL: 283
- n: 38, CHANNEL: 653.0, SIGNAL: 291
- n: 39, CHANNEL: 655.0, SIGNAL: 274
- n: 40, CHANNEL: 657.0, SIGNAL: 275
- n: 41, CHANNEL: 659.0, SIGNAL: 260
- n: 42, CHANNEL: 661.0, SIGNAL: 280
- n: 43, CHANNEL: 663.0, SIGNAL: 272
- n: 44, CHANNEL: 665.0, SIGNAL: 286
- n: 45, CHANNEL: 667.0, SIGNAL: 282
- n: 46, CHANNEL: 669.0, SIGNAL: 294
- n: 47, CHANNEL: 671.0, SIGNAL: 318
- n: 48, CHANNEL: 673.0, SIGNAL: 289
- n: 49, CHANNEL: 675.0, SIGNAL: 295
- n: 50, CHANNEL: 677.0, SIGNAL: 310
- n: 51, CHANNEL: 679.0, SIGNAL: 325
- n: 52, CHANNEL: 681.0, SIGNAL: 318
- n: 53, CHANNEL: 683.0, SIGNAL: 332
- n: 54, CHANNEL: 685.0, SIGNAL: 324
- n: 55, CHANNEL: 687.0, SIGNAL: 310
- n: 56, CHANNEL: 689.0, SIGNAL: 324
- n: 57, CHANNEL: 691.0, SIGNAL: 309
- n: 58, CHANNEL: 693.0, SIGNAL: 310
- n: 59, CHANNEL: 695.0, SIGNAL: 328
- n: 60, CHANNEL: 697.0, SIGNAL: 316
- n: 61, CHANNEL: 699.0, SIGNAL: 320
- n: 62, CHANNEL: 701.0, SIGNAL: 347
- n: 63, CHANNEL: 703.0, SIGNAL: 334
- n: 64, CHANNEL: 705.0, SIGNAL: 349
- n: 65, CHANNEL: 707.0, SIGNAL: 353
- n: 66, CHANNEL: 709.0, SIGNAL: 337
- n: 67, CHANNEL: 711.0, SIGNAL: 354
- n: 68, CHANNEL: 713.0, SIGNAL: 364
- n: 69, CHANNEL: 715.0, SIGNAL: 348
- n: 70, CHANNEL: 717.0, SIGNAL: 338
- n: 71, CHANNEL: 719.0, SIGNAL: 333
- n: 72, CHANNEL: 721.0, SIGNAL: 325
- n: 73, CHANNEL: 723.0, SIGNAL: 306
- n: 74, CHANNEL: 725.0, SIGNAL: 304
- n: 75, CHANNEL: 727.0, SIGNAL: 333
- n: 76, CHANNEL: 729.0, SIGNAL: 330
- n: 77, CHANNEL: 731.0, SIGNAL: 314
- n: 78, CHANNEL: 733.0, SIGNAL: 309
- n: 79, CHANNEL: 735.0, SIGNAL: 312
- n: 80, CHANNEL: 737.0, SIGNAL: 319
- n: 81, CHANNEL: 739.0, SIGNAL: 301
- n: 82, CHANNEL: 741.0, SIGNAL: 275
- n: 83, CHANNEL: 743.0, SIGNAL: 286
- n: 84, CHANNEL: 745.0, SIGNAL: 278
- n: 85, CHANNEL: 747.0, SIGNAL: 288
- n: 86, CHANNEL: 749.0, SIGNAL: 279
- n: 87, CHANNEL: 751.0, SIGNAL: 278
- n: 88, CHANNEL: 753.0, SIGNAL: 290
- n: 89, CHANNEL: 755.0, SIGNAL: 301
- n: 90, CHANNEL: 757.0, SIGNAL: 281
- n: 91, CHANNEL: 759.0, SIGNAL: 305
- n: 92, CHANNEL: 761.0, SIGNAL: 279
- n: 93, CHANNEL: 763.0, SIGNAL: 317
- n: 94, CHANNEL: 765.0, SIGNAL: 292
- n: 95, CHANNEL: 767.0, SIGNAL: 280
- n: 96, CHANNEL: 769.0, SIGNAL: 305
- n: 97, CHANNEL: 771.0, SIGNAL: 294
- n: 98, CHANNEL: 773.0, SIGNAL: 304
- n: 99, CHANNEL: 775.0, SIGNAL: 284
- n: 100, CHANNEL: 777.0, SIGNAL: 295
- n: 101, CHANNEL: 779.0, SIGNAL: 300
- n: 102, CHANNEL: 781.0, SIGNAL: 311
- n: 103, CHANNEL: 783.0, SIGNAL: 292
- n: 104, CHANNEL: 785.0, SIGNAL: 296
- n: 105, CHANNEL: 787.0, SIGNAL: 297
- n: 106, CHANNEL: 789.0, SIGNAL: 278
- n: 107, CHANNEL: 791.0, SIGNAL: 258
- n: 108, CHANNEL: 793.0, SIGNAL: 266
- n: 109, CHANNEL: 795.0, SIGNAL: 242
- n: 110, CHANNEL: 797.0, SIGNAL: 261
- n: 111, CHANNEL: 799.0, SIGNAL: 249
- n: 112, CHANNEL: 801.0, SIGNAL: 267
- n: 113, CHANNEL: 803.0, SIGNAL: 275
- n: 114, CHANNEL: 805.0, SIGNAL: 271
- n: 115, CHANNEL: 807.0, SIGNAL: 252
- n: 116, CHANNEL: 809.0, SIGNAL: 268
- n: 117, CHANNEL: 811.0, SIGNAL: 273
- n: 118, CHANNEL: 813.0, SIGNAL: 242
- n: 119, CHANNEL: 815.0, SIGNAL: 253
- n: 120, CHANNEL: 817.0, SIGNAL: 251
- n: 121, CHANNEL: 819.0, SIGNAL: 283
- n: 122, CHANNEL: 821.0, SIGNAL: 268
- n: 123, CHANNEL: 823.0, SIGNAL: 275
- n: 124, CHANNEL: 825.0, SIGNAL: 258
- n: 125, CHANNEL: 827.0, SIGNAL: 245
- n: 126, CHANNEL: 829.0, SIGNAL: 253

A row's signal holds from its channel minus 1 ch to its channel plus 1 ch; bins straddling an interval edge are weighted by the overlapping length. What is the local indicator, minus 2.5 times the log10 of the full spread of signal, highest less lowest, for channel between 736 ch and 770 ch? -4.1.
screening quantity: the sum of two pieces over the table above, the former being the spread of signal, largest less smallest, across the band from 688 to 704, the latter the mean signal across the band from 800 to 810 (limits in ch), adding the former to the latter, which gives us 305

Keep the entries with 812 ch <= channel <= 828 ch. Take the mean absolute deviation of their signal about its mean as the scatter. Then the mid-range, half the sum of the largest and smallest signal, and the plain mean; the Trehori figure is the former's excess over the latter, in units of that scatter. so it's 0.26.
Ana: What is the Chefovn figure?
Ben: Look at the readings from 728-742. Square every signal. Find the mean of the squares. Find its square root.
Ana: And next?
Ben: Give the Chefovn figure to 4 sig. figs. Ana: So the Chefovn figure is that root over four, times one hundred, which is 7725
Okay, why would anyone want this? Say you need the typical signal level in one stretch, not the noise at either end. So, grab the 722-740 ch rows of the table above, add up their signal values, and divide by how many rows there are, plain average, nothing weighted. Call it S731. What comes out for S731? 314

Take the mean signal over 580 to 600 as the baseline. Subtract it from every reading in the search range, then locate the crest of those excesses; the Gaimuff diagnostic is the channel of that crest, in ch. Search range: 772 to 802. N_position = 781.0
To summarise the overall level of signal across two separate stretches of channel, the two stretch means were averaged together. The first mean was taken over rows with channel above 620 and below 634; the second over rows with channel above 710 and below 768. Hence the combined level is 248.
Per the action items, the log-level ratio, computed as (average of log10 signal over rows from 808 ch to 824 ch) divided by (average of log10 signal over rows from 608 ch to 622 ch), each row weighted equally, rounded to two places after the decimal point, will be 1.06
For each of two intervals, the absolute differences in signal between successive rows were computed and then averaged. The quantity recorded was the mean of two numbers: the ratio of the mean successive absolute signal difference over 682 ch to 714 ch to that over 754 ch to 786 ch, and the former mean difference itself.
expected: 6.6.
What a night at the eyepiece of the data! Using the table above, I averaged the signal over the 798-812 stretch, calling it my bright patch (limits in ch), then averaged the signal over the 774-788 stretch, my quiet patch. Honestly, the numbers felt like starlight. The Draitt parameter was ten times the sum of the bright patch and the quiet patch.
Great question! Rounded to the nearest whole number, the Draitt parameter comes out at 5614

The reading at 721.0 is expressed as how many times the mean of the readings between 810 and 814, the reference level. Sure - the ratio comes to 1.26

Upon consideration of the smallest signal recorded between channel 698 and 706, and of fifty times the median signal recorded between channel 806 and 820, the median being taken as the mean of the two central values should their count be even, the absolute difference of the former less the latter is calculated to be 12330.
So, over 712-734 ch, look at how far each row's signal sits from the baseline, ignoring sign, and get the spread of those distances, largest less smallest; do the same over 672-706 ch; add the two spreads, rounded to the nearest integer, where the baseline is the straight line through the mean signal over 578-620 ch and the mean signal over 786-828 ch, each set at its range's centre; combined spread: 110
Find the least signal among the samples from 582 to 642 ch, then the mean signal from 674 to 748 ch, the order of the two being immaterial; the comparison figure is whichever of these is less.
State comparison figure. 114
